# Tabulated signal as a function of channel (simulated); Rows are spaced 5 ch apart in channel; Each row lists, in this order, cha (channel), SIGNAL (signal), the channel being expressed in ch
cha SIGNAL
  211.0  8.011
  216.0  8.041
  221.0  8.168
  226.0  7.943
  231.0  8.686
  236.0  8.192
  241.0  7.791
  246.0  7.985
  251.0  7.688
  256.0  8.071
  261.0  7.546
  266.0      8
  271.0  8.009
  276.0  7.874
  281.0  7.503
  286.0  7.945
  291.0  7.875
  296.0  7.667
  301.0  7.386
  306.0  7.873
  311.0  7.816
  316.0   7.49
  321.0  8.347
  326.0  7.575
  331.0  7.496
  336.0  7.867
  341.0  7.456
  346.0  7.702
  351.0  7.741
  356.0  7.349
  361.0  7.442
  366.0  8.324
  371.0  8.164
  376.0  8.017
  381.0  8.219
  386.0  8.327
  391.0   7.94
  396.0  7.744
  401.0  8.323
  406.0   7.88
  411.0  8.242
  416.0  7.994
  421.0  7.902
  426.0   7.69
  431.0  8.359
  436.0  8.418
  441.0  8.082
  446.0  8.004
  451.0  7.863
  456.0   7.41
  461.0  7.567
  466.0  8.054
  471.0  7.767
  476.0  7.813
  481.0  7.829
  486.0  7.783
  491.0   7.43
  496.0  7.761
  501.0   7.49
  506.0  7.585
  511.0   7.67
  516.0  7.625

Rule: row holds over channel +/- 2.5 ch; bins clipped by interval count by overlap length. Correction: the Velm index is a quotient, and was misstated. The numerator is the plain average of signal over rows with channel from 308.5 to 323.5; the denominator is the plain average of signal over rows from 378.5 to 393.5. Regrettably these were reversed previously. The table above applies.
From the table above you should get 0.97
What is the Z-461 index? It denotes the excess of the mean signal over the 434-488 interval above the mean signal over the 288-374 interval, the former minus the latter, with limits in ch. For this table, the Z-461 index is 0.13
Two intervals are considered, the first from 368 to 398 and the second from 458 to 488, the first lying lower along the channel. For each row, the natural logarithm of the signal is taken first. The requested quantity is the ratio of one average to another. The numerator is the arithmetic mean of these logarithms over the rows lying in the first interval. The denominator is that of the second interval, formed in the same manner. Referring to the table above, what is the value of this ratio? 1.02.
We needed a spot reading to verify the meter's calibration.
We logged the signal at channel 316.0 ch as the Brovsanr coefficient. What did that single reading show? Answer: 7.49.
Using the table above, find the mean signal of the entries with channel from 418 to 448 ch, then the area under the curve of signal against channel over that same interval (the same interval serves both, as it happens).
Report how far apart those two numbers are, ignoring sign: 234.2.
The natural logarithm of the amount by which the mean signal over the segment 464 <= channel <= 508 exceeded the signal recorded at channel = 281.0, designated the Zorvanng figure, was -1.5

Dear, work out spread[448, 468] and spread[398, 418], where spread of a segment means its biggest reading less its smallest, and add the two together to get 1.09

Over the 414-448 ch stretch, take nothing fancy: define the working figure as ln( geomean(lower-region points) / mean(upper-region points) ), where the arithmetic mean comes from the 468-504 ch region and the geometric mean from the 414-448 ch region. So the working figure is 0.046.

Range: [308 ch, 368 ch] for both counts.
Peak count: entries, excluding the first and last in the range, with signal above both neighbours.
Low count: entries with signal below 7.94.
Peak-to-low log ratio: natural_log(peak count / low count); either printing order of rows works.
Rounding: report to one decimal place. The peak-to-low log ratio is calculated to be -1.2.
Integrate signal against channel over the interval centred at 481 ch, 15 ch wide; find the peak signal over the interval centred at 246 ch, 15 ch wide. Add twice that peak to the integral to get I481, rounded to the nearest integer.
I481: 133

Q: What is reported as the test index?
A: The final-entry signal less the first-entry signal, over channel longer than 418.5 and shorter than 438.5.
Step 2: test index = 0.52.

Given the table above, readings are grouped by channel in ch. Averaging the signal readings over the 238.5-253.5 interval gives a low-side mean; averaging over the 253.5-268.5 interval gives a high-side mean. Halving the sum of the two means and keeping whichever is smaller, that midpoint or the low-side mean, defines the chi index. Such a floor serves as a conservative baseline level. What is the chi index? 7.82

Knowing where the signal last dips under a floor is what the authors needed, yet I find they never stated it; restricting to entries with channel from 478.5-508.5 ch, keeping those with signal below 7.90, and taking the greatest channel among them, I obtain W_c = 506.0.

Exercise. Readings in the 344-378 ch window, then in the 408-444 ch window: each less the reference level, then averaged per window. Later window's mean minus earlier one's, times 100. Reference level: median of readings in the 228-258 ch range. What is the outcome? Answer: 28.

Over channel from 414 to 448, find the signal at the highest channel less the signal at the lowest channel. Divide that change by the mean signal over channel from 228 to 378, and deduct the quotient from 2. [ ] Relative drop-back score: 2.00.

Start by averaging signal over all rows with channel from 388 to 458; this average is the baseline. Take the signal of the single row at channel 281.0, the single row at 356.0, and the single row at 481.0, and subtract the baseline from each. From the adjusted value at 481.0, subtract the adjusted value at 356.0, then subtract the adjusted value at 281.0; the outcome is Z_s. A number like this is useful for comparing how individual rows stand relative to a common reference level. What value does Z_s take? 1.0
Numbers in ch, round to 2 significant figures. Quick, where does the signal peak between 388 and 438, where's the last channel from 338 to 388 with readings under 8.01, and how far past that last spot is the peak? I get 75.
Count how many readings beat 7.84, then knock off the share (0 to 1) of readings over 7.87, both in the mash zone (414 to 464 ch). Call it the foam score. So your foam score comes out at 6.4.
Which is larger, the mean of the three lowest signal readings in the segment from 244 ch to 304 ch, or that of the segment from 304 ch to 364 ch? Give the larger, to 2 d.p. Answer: 7.48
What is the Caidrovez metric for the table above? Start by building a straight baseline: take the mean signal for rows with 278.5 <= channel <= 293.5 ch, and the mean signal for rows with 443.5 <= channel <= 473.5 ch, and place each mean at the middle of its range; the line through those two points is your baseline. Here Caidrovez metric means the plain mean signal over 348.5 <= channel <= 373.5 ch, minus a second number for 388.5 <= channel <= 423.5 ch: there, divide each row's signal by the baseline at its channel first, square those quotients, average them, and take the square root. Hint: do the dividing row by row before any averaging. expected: 6.77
